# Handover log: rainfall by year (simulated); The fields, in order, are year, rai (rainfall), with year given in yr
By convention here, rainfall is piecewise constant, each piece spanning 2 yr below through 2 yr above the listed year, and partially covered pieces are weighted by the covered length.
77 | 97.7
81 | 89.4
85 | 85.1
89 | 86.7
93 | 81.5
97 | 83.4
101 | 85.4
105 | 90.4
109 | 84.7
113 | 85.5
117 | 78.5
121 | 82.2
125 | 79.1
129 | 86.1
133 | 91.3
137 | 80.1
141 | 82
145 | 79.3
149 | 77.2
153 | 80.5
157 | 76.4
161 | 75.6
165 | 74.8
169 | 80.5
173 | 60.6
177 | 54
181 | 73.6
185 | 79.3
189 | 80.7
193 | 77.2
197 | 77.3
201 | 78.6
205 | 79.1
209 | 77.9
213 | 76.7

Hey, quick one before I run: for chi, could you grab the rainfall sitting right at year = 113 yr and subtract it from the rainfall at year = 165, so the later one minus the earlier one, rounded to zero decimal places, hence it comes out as -11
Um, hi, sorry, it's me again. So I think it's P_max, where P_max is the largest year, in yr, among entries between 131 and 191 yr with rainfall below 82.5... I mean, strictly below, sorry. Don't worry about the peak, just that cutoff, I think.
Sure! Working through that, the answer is 189 yr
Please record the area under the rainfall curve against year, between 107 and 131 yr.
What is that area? 1984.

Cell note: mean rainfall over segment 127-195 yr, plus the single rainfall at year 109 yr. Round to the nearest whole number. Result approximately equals 162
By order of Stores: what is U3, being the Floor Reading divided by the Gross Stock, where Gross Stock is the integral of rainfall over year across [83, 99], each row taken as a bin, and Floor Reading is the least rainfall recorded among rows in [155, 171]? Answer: 0.056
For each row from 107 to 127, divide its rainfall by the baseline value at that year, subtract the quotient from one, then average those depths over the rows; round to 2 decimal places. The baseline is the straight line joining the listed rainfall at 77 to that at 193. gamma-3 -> 0.10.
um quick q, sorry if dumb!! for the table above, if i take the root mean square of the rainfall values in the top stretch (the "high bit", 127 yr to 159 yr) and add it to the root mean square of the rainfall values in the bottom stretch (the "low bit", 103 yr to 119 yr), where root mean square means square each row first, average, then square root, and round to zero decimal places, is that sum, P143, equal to 167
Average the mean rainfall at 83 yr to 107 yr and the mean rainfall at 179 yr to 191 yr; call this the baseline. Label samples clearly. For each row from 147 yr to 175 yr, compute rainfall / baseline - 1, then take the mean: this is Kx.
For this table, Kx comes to -0.08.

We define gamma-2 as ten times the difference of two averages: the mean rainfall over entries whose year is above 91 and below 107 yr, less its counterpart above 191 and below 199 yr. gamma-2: 79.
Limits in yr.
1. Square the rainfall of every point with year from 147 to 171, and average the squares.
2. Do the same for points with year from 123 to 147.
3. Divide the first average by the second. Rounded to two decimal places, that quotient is 0.87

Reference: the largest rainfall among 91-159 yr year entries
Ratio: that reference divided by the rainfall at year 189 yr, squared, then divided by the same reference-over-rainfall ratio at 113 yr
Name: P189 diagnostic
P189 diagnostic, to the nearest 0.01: 1.20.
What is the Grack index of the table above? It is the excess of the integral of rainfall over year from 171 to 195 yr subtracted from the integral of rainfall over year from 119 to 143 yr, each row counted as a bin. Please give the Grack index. 302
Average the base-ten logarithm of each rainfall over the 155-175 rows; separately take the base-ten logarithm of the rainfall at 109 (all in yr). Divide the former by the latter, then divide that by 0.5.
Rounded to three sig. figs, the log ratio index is 1.93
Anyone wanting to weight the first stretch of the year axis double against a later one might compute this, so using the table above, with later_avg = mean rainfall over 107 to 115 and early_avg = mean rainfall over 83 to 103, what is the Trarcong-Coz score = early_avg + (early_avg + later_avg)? 254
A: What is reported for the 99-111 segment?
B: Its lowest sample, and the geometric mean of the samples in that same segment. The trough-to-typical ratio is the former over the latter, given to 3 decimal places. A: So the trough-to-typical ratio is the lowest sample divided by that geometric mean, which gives 0.976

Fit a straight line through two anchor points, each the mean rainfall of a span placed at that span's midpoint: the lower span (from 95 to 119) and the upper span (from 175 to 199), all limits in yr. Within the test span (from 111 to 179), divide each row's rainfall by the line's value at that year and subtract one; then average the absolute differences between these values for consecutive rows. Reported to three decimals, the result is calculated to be 0.066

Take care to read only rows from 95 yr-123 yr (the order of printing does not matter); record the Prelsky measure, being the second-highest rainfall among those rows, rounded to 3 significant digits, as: 85.5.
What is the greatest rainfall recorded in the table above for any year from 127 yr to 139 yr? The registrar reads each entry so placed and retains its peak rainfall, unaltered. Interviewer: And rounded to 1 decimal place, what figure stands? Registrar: 91.3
